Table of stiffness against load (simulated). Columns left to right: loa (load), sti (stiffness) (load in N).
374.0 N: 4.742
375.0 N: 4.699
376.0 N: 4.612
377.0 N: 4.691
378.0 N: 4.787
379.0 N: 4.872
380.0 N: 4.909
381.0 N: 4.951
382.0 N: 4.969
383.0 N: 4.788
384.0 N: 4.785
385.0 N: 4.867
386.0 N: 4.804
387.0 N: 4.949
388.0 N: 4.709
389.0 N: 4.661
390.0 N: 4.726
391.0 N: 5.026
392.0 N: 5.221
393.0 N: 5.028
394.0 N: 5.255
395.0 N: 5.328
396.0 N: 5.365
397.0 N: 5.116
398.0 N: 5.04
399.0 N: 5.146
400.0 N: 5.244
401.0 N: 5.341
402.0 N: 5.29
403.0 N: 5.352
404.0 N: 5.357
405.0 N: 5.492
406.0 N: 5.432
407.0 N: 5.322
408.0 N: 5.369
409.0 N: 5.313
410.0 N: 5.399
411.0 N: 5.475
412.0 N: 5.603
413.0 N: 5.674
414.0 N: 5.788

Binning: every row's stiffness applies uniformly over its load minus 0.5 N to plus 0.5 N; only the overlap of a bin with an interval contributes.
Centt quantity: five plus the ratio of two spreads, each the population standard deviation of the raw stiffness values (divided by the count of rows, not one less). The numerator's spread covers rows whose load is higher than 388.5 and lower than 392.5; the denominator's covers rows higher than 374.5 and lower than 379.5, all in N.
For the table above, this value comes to 7.5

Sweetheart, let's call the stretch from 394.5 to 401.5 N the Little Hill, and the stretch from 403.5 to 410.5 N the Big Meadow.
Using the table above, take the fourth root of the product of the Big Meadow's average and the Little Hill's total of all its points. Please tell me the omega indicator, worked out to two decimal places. 3.75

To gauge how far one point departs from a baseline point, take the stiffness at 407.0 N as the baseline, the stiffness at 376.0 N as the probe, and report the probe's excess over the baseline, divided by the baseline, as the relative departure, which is -0.13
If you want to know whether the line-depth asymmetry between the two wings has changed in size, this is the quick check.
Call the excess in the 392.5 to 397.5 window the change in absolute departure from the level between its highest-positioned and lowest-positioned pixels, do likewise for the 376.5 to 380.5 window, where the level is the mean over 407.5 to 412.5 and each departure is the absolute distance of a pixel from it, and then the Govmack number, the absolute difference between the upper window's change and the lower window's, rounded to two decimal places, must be 0.13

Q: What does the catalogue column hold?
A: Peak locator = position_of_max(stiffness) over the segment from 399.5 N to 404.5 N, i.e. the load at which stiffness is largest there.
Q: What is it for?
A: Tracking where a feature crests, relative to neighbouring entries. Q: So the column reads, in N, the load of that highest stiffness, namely 404.0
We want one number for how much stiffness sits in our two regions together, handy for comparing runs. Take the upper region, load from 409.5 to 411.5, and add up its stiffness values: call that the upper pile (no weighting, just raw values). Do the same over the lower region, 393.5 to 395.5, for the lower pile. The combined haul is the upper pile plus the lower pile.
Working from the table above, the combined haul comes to 21.5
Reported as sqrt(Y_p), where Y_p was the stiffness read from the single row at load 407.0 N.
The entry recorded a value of 2.31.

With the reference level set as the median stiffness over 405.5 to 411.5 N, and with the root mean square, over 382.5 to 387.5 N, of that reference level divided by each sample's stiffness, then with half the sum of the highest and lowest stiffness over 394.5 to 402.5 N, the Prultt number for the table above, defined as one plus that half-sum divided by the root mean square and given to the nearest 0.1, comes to 5.7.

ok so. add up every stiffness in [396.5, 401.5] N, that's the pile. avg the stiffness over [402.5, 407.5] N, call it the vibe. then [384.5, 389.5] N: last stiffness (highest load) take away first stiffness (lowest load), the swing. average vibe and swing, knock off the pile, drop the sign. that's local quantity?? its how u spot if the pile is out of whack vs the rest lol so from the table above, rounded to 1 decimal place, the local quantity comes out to 23.3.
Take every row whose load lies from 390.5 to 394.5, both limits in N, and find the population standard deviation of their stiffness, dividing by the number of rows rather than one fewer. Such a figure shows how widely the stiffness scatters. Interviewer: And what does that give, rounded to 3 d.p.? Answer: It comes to 0.106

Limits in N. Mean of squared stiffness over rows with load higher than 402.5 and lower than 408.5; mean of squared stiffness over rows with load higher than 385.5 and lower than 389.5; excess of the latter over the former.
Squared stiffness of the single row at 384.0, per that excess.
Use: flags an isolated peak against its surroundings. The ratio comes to -3.7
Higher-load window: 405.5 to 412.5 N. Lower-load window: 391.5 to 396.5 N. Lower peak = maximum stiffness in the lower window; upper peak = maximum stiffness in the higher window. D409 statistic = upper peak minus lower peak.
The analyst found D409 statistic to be 0.24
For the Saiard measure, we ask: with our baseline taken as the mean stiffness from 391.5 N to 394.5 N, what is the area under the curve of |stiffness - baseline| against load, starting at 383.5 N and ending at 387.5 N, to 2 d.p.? 1.27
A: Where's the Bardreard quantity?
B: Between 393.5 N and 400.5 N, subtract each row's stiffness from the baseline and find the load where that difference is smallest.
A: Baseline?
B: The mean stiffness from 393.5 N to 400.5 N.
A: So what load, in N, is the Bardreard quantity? 396.0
